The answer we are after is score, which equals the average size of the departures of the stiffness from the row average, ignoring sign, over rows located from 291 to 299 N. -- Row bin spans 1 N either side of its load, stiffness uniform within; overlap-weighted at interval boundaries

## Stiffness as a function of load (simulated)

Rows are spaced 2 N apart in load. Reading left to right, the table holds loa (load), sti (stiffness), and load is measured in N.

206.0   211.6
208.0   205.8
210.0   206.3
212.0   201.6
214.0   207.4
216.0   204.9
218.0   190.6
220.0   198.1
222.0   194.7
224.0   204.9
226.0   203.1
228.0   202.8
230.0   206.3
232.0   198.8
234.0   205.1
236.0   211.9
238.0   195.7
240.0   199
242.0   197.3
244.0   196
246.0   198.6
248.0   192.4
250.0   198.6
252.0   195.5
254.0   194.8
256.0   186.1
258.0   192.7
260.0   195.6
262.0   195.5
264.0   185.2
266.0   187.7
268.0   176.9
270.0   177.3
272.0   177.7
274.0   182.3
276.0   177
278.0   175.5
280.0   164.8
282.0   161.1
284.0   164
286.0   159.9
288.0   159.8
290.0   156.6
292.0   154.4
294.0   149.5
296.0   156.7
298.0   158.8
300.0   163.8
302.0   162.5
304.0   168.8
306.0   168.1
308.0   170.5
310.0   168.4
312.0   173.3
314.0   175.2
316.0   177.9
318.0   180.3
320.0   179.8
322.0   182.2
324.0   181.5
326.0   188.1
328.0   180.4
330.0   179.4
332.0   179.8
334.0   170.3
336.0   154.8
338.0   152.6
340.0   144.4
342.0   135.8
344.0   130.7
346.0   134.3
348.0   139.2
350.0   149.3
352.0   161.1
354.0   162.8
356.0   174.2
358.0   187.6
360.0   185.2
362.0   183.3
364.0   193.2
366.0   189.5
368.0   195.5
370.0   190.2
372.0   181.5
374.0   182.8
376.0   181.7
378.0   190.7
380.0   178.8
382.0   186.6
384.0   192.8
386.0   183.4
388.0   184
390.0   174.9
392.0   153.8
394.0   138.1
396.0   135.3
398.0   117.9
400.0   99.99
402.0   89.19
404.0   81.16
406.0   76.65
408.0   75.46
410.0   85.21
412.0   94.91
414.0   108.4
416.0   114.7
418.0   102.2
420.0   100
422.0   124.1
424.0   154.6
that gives 3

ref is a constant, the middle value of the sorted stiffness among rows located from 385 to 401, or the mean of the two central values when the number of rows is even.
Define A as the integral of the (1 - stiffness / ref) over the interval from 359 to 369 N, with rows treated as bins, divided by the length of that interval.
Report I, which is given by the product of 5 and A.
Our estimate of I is -1.49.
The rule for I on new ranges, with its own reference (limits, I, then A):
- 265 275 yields -1.18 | -0.24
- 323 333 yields -1.23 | -0.25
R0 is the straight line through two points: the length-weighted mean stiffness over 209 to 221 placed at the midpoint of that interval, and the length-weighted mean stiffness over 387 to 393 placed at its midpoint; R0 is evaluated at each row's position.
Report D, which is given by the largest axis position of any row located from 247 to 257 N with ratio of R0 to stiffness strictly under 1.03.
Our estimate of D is 254.0 N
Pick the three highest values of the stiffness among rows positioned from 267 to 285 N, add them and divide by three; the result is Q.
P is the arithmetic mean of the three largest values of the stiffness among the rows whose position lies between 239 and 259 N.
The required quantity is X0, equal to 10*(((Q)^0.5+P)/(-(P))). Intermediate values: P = 199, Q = 179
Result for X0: -10.7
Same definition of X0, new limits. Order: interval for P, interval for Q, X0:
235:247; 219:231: -10.7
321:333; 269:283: -10.7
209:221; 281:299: -10.6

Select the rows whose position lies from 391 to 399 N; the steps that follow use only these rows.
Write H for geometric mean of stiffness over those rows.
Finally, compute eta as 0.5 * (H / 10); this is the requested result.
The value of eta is 6.8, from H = 136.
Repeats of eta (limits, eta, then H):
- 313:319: 8.9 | 178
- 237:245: 9.8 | 197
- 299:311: 8.3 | 167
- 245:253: 9.8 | 196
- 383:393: 8.9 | 177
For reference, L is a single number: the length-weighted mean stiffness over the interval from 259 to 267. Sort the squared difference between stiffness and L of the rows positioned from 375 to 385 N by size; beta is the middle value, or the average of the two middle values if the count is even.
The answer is 19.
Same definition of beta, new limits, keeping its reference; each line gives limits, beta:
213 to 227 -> 146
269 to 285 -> 218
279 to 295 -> 970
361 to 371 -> 5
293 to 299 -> 1176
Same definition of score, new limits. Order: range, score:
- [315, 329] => 2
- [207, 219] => 4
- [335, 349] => 8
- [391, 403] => 20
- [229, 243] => 5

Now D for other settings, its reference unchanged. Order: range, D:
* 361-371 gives 370.0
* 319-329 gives 328.0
